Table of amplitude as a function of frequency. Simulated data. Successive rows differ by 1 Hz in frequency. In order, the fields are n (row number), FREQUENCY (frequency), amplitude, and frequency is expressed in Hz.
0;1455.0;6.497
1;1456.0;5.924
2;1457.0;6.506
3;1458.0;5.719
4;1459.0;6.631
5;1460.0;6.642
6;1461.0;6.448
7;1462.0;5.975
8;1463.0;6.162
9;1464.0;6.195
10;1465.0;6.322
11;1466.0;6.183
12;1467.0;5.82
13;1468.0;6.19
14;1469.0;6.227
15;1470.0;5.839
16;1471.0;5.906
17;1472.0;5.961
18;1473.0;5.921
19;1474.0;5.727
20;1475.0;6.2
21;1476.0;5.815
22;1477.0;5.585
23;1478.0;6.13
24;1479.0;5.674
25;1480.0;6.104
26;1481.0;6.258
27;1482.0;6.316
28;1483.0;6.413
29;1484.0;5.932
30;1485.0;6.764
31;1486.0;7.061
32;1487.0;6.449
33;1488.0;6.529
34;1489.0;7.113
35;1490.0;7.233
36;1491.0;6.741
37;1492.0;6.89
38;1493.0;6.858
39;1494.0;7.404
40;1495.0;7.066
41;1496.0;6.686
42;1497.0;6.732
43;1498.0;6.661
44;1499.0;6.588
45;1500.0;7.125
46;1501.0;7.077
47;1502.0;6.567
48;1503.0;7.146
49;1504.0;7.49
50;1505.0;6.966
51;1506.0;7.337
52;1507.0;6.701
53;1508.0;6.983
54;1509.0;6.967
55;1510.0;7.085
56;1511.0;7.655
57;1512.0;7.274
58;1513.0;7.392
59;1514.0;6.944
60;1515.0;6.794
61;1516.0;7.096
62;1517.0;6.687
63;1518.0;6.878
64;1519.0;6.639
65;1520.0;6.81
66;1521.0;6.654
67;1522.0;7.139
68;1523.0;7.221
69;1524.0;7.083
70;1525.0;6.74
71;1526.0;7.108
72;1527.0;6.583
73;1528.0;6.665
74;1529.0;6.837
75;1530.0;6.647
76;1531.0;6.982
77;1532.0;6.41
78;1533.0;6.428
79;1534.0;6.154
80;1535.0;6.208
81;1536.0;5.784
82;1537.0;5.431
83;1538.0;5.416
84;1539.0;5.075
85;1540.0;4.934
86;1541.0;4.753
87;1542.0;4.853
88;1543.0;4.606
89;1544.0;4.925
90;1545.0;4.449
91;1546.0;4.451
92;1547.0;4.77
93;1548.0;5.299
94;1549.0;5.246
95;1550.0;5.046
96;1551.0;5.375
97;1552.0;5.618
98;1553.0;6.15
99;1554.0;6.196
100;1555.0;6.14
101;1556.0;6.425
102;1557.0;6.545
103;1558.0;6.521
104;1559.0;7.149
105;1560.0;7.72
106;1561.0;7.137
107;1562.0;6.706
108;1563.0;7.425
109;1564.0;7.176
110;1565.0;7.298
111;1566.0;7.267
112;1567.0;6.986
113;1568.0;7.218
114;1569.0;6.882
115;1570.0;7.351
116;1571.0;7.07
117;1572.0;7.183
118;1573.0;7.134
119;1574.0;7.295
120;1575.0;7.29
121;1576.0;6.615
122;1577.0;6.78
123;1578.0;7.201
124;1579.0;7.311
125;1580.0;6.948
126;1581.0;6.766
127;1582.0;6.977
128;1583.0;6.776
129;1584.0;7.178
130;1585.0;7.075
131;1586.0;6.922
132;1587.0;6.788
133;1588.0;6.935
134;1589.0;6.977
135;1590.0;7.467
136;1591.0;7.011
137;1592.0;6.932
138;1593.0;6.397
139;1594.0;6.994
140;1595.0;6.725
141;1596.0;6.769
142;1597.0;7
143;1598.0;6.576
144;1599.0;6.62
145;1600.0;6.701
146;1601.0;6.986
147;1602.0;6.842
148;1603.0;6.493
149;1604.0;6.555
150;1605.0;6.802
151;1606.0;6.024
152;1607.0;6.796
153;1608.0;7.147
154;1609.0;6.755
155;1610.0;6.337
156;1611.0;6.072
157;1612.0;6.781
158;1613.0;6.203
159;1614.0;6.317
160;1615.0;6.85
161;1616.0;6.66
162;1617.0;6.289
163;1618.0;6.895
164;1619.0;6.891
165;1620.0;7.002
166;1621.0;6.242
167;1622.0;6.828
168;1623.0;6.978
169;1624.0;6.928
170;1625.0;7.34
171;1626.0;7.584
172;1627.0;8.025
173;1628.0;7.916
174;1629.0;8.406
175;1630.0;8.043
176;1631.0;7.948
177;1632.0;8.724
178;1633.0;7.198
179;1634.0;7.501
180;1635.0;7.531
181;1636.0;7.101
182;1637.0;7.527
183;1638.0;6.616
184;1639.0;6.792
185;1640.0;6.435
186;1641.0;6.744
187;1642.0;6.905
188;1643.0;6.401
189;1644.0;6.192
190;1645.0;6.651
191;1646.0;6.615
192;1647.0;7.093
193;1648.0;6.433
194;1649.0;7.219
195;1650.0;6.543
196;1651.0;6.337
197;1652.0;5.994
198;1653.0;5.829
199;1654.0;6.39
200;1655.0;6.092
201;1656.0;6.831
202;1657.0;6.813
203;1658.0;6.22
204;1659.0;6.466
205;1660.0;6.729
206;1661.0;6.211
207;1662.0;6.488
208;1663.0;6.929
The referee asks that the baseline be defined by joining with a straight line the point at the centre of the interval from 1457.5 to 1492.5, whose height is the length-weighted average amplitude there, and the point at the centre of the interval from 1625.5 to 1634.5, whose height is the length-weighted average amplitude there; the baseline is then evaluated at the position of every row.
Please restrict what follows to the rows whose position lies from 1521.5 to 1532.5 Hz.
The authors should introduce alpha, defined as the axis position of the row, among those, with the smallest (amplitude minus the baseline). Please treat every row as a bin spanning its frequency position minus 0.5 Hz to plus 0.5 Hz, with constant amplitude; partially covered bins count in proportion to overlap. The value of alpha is 1532.0 Hz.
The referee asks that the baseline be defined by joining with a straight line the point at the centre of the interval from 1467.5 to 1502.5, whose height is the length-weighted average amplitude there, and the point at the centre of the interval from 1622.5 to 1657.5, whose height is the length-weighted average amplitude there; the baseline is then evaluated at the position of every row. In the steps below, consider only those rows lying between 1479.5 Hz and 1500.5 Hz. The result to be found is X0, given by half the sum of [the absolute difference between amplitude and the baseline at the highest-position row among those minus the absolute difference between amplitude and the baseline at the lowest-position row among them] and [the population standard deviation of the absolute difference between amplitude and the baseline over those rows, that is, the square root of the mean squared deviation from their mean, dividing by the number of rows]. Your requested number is 0.27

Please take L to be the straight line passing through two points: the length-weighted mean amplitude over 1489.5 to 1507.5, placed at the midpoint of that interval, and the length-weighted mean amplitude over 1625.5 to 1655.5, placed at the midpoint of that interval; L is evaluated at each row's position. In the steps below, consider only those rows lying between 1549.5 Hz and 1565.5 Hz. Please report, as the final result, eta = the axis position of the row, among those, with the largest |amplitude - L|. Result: 1550.0 Hz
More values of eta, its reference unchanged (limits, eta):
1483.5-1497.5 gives 1484.0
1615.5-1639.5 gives 1632.0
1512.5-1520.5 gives 1513.0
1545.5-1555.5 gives 1546.0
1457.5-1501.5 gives 1477.0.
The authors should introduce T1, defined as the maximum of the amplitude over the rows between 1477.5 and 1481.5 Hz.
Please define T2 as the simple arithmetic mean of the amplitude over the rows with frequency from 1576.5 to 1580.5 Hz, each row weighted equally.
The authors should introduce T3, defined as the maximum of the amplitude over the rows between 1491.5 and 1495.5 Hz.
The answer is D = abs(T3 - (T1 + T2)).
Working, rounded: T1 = 6.258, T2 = 7.06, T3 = 7.404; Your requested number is 5.9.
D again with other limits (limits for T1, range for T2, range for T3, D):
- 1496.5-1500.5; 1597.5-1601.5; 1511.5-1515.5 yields 6.5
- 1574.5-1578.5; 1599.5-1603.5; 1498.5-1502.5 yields 6.9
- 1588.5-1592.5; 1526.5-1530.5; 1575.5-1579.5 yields 6.8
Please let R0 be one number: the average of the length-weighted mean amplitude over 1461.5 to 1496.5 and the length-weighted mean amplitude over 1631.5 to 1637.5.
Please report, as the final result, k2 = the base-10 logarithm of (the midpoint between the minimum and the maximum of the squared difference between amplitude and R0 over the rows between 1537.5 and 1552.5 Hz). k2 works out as 0.61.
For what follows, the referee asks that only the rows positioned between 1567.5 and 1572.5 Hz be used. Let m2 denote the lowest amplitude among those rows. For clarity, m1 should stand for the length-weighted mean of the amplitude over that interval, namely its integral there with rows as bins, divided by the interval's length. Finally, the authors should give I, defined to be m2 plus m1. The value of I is 14.0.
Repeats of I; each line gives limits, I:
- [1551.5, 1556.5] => 11.7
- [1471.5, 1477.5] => 11.5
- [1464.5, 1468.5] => 11.9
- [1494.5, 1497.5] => 13.5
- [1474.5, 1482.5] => 11.6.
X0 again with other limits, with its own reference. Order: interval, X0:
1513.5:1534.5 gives 0.14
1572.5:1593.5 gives 0.14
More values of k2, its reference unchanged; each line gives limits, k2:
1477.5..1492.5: -0.08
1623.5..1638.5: 0.19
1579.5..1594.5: -0.79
